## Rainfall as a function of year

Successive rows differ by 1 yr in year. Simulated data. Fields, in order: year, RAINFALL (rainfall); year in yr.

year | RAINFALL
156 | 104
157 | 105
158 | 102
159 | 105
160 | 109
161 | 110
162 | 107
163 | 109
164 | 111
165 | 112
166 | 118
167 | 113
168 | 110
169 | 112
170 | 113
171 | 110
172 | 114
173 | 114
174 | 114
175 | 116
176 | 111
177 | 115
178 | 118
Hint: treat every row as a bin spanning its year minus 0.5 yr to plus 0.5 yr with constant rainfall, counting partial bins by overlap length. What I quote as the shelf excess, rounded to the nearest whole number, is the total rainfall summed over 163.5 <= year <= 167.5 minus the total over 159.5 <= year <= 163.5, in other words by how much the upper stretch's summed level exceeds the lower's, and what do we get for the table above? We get 19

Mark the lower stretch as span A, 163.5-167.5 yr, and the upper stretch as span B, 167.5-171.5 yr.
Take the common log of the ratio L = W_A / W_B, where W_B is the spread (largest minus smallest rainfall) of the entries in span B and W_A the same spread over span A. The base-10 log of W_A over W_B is 0.4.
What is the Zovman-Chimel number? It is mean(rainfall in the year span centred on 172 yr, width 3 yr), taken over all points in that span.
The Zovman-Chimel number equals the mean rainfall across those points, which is 113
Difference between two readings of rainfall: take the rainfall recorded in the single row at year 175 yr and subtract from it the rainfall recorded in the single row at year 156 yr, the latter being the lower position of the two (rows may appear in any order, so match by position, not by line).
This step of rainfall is 12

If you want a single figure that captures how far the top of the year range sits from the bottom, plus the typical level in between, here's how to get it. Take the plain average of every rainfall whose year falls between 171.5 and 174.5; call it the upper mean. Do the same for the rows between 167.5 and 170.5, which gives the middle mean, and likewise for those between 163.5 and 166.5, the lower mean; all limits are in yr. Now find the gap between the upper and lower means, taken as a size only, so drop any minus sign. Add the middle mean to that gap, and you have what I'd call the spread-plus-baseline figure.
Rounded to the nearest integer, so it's 112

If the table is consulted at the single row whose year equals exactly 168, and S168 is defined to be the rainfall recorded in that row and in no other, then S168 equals 110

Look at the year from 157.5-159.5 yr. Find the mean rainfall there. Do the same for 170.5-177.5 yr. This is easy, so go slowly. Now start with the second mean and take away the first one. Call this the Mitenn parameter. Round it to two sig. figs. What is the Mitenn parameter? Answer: 9.9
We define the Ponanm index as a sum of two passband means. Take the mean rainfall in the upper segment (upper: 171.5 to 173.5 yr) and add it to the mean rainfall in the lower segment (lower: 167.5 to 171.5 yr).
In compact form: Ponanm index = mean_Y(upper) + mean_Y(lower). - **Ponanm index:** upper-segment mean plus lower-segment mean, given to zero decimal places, 225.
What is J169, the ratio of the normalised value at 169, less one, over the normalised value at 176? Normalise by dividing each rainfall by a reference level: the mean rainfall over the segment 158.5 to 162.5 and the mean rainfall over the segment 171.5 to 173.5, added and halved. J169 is 0.010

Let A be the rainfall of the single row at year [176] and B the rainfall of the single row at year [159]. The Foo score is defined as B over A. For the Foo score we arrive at 0.95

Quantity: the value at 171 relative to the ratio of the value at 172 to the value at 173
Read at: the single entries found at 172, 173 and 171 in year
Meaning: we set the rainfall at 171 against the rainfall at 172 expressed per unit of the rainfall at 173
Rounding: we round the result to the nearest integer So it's 110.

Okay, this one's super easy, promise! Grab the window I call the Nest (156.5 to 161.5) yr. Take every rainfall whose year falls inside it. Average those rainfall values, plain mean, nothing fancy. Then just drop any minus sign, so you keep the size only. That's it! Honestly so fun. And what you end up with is 106.2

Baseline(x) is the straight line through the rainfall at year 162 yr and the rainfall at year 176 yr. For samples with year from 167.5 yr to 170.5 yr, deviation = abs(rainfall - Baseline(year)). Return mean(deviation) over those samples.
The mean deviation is 2.7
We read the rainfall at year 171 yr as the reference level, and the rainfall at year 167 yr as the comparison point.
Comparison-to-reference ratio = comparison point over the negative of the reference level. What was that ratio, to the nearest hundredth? -1.03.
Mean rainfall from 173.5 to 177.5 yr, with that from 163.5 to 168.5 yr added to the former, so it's 227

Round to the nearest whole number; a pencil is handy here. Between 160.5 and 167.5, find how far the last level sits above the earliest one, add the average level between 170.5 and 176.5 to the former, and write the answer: 116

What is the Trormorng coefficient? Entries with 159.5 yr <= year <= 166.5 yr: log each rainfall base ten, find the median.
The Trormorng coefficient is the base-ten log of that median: 0.310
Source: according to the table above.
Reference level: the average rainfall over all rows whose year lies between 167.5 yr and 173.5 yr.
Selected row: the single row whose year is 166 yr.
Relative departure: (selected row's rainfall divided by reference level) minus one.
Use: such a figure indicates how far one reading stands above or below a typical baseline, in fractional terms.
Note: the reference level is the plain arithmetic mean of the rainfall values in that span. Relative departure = 0.05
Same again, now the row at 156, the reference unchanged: -0.07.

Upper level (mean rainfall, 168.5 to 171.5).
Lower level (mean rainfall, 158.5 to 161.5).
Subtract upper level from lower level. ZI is -4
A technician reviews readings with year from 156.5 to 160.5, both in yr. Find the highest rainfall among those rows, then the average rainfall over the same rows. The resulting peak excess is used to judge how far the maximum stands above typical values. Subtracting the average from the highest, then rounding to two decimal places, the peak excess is 3.75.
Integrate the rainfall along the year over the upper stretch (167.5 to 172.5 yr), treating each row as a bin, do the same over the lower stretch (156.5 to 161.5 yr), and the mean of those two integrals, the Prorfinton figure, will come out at 545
